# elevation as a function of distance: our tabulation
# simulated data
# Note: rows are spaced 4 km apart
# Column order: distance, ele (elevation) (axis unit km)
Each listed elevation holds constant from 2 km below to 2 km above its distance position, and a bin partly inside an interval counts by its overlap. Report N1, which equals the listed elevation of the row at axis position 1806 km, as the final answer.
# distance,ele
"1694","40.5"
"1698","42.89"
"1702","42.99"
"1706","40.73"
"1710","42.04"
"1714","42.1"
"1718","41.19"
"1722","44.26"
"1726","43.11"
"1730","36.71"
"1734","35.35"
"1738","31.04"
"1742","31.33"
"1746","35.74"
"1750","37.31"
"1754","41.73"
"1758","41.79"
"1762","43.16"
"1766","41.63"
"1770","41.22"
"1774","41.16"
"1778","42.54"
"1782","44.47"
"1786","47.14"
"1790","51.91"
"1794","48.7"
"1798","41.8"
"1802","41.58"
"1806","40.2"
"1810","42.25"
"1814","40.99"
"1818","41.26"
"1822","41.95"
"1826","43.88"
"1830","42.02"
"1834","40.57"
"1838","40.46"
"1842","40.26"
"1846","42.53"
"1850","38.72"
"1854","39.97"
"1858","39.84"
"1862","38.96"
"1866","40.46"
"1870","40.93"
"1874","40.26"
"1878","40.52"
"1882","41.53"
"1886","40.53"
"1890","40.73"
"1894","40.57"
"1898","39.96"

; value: 40.2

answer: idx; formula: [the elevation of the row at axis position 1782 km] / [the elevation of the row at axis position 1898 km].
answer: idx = 1.11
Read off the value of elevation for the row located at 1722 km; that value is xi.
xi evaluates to 44.26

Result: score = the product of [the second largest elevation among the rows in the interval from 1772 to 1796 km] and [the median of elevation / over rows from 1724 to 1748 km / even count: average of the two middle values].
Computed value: 1731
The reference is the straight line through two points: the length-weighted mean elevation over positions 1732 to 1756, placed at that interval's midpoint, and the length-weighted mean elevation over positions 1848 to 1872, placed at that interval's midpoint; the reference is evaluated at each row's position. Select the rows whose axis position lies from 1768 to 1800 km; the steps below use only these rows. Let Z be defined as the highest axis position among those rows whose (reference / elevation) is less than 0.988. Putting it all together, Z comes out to 1798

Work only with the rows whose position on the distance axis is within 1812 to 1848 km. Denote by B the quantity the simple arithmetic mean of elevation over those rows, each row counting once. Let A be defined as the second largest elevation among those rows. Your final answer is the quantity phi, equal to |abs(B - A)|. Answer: 1.0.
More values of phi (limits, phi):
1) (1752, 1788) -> 1.7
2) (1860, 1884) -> 0.5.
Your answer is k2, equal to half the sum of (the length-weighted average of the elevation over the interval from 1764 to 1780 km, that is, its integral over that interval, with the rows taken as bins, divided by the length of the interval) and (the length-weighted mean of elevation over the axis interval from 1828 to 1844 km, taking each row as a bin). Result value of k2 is 41.2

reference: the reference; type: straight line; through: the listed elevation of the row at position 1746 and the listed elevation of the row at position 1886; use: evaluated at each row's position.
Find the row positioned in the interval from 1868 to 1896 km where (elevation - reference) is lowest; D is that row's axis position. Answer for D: 1894 km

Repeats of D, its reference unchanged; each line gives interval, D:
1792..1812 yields 1806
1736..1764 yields 1738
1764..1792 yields 1774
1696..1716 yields 1706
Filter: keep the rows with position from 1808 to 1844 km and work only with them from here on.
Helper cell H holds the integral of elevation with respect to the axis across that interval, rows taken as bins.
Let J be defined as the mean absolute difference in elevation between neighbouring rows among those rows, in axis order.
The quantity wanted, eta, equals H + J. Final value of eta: 1496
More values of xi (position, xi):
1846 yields 42.53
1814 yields 40.99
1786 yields 47.14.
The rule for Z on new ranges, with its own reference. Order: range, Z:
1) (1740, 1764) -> 1762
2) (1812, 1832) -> 1830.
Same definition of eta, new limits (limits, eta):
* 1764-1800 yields 1605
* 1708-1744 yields 1391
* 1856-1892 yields 1456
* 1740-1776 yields 1422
